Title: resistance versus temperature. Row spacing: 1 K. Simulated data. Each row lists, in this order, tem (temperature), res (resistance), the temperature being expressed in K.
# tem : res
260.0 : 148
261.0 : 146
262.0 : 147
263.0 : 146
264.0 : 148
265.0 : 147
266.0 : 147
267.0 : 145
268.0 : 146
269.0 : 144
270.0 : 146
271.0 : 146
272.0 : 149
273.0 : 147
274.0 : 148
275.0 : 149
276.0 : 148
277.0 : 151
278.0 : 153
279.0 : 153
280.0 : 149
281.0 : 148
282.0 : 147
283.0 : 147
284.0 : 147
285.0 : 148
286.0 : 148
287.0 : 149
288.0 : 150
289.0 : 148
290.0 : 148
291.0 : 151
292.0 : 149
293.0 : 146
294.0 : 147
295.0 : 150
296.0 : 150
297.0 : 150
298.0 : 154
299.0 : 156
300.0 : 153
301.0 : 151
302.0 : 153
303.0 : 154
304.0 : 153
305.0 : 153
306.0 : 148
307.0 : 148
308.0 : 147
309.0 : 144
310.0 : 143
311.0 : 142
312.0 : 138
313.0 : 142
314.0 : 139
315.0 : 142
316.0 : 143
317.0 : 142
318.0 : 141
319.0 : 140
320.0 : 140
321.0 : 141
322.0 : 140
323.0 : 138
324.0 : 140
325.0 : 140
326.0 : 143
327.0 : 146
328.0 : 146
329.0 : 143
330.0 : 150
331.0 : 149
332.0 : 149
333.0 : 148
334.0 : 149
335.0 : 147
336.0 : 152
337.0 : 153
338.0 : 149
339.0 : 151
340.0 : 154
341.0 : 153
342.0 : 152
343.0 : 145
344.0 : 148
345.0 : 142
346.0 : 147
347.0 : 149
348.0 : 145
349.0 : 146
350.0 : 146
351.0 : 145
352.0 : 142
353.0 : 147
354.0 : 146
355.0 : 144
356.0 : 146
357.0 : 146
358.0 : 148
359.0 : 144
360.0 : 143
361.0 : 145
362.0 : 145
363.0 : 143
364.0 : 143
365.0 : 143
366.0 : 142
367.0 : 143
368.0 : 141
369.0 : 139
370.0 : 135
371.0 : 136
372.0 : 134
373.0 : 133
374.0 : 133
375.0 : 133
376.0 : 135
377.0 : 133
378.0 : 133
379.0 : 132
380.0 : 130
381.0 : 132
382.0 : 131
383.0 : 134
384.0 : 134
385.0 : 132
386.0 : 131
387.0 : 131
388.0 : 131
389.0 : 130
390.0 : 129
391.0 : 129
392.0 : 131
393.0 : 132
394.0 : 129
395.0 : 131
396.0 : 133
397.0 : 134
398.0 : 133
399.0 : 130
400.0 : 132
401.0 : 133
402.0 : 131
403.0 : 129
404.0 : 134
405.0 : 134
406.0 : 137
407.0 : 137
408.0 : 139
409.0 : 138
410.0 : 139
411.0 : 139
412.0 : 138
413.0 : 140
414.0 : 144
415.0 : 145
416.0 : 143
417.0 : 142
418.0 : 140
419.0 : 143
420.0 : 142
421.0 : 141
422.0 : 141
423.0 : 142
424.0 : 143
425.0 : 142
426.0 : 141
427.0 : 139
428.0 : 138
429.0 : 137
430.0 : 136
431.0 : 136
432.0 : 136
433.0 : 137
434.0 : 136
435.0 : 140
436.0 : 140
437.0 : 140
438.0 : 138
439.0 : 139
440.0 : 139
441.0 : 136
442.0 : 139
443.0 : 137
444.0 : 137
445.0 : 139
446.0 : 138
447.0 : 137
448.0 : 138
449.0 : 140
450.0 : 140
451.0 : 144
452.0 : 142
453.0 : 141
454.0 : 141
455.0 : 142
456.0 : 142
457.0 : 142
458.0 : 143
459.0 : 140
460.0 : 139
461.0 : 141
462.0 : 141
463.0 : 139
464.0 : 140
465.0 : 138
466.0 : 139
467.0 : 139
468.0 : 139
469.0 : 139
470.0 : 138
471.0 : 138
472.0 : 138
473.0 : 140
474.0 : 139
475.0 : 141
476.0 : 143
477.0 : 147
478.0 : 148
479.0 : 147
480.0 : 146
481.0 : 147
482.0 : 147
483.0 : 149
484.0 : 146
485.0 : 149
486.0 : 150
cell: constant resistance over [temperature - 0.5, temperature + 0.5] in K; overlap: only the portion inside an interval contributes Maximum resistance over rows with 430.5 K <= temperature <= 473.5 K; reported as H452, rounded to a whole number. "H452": 144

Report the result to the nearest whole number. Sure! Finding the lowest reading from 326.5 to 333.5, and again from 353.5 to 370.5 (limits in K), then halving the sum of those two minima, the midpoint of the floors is 139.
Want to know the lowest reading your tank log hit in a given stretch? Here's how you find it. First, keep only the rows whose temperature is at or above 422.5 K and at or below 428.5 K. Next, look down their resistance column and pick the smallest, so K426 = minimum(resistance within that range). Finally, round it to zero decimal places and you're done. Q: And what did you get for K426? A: 138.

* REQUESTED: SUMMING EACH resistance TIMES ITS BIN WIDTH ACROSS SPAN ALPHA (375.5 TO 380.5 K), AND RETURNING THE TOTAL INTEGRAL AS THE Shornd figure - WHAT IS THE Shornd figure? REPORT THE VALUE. 663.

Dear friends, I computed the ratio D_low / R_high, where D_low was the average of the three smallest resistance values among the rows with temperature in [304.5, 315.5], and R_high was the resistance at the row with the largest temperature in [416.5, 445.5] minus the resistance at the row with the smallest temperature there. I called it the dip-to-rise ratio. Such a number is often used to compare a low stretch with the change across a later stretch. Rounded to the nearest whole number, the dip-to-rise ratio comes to -47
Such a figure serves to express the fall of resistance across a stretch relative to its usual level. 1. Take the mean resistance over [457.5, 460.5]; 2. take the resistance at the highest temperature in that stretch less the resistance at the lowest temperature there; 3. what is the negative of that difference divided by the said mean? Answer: 0.028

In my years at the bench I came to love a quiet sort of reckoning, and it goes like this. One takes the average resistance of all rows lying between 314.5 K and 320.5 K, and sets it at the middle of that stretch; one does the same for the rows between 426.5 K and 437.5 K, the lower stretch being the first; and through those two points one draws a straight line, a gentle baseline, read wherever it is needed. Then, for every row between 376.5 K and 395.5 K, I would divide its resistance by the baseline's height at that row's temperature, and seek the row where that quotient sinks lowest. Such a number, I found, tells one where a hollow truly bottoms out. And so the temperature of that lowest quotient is 390.0 K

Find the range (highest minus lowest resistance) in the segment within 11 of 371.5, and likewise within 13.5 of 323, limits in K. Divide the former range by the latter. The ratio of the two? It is 1.1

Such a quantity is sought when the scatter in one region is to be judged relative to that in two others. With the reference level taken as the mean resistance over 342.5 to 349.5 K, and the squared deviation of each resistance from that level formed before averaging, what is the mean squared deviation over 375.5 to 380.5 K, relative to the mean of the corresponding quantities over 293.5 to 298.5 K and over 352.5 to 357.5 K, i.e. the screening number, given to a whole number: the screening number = 15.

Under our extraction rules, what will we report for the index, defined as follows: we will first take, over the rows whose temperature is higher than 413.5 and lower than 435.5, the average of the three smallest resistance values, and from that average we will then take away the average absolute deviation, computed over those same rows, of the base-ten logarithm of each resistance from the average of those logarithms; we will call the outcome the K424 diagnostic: 136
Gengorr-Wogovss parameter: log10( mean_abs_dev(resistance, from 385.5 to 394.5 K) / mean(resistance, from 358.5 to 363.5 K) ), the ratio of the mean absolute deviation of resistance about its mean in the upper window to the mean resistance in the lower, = -2.17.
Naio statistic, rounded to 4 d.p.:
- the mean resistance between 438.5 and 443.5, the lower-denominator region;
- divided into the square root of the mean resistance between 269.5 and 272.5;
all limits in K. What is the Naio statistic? 0.0879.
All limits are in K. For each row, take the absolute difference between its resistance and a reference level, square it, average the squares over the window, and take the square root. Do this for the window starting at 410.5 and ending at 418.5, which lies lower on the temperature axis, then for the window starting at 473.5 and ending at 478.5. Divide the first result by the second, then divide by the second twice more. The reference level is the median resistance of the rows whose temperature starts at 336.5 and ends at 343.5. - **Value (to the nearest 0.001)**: 0.015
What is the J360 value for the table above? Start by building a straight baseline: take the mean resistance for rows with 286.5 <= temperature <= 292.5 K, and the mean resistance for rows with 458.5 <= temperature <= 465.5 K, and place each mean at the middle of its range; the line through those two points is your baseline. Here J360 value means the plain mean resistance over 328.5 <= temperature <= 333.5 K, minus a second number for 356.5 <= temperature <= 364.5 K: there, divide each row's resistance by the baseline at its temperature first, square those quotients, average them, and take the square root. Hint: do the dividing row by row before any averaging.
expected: 147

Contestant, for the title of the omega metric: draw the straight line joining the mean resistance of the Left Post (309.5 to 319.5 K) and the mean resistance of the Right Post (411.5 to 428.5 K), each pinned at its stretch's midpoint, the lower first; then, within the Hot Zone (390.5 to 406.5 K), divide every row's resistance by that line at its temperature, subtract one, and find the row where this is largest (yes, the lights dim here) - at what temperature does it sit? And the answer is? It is 406.0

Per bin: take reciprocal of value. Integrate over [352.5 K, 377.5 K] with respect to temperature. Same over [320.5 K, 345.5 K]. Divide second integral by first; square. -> 0.92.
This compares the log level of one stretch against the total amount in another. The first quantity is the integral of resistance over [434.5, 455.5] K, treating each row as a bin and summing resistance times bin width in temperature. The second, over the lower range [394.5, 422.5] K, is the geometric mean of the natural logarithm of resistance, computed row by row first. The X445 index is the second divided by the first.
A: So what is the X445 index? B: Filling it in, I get 0.0017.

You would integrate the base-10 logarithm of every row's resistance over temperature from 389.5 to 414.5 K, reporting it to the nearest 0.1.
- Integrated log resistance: 53.2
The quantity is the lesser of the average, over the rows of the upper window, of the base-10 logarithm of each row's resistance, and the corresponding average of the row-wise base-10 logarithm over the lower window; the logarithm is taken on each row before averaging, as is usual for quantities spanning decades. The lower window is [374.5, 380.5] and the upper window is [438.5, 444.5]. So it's 2.123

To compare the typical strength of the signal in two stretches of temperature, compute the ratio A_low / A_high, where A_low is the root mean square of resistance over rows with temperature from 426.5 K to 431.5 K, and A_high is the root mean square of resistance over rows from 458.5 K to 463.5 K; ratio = 0.98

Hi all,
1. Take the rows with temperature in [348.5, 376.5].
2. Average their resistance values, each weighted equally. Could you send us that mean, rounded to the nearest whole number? 142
